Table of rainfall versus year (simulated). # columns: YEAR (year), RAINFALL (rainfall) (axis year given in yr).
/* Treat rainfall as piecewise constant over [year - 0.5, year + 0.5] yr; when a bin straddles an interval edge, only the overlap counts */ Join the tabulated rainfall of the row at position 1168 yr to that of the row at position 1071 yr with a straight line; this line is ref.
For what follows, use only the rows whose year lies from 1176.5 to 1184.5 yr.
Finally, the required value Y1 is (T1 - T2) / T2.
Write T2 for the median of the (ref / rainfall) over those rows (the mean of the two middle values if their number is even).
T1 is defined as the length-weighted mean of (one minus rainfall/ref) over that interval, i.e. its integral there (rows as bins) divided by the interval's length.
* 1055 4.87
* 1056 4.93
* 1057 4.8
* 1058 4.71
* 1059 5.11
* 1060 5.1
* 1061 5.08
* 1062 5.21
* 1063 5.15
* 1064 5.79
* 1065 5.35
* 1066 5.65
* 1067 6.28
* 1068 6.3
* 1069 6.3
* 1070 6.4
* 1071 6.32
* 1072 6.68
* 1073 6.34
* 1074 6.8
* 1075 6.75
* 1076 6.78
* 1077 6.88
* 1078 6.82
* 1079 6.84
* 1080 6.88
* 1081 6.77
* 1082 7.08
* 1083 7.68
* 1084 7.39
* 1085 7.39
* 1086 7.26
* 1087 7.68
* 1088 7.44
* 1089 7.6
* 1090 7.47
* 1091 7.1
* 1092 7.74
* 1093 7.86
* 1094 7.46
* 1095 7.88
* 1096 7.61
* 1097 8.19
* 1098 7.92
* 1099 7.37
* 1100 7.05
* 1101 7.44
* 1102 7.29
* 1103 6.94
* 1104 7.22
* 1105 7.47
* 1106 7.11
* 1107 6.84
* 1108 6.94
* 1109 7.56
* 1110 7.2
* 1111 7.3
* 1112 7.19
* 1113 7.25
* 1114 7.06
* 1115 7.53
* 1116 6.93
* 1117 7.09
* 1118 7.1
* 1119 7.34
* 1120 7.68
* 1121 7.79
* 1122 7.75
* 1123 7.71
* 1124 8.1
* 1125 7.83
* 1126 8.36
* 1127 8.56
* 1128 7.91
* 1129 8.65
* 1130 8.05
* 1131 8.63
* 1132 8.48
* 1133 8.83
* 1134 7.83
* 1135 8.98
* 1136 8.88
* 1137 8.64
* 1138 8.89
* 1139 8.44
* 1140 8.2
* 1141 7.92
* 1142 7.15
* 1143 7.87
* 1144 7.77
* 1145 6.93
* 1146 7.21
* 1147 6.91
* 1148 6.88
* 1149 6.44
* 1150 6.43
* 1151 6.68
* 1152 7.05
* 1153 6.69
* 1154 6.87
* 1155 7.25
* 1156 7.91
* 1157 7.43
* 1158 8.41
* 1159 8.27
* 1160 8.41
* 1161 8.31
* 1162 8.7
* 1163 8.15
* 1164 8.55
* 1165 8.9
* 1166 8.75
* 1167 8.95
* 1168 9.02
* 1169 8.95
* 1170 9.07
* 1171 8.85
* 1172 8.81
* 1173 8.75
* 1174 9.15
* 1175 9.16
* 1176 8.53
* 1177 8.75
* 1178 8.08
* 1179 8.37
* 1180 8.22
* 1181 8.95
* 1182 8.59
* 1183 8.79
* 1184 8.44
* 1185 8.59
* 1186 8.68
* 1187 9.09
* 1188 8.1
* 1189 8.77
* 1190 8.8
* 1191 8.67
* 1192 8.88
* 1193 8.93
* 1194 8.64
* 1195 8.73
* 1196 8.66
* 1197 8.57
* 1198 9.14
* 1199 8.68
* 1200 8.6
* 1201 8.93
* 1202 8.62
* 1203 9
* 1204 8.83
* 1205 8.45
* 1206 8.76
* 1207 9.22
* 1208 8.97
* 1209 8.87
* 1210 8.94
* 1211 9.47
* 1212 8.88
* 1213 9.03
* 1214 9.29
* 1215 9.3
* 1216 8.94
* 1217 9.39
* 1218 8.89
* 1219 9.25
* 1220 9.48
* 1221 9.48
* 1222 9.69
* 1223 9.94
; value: -0.92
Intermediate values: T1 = 0.090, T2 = 1.10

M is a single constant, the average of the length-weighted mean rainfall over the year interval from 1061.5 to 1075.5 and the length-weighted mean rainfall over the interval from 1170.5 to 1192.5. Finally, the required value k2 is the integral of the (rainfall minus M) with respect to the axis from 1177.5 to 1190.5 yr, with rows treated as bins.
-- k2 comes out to 15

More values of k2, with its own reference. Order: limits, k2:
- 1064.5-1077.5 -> -13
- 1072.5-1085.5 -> -6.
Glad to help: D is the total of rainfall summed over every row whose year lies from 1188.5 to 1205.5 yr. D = 149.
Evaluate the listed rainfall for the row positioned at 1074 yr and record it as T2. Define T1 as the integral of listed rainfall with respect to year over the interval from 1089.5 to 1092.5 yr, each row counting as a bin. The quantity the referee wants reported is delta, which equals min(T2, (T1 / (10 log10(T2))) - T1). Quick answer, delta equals -19.6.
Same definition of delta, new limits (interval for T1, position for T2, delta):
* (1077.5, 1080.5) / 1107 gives -18.1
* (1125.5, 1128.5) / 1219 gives -22.3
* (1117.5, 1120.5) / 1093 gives -19.6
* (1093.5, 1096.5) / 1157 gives -20.3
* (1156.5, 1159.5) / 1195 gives -21.5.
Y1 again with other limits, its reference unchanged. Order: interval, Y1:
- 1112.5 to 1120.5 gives -0.96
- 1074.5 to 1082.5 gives -1.05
